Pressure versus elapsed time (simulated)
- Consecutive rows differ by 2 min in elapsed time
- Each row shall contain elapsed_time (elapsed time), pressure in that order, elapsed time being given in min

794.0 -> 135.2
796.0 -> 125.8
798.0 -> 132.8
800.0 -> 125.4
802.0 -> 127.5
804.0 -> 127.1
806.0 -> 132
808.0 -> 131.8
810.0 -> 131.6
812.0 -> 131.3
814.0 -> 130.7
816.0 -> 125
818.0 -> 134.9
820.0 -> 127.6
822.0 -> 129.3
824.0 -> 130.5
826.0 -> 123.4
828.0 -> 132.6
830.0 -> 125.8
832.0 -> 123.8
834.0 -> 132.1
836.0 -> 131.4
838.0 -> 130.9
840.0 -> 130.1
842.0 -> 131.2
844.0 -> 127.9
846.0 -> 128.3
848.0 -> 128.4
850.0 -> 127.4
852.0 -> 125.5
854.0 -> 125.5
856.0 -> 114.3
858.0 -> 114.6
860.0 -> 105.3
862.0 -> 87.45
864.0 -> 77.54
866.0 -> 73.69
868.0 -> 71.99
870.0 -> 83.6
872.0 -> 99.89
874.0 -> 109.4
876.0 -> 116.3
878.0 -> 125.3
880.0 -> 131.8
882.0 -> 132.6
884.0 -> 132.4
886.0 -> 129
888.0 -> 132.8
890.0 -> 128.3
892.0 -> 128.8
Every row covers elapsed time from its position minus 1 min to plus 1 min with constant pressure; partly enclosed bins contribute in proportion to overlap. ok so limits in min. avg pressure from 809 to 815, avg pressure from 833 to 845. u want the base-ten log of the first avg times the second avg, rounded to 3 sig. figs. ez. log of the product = 4.23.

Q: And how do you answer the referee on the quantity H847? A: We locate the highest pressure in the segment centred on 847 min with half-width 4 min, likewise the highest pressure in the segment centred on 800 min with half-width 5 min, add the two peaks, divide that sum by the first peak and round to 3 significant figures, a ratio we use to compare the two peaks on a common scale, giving 2.03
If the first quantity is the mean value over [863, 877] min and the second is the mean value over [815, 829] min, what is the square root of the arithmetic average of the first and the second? 10.5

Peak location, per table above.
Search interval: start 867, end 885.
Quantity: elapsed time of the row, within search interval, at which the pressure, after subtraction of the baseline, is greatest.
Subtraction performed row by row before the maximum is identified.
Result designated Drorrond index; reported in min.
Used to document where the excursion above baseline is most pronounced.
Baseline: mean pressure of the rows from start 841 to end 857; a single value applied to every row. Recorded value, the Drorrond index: 882.0 min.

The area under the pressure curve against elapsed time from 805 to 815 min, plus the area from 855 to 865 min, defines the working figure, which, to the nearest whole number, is 2313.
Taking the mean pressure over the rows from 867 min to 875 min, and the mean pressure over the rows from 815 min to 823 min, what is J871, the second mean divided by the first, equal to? 1.4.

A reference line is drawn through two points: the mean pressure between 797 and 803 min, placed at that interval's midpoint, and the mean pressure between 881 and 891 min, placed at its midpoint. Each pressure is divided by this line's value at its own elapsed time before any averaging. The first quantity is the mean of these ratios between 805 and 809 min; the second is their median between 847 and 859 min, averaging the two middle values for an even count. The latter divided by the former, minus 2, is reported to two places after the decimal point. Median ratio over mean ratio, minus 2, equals -1.06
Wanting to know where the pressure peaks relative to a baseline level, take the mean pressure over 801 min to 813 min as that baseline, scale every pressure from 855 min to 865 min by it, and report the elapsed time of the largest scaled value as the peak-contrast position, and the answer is 858.0 min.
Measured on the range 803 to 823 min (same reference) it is 818.0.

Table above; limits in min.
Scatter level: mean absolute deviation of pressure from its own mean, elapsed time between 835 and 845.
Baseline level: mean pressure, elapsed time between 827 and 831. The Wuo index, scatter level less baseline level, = -128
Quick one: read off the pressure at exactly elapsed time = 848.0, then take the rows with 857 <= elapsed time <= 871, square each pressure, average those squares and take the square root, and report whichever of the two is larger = 128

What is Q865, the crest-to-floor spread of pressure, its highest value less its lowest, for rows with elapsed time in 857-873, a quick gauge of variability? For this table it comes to 43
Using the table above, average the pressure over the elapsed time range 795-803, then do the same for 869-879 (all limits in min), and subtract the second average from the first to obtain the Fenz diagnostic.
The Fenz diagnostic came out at 21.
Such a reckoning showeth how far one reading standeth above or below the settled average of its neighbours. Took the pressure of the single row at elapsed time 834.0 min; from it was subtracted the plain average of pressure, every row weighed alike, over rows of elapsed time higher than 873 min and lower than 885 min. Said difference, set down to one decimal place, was 7.5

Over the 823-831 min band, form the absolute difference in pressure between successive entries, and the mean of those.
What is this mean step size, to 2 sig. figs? 7.7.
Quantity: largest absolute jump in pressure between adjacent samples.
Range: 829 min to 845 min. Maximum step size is 8.3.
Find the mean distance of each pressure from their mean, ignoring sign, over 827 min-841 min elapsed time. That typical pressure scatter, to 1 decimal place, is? 2.7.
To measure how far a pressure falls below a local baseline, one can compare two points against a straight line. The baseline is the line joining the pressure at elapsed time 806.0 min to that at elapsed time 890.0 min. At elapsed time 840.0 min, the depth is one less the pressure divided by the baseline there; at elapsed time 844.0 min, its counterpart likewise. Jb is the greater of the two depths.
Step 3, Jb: 0.02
